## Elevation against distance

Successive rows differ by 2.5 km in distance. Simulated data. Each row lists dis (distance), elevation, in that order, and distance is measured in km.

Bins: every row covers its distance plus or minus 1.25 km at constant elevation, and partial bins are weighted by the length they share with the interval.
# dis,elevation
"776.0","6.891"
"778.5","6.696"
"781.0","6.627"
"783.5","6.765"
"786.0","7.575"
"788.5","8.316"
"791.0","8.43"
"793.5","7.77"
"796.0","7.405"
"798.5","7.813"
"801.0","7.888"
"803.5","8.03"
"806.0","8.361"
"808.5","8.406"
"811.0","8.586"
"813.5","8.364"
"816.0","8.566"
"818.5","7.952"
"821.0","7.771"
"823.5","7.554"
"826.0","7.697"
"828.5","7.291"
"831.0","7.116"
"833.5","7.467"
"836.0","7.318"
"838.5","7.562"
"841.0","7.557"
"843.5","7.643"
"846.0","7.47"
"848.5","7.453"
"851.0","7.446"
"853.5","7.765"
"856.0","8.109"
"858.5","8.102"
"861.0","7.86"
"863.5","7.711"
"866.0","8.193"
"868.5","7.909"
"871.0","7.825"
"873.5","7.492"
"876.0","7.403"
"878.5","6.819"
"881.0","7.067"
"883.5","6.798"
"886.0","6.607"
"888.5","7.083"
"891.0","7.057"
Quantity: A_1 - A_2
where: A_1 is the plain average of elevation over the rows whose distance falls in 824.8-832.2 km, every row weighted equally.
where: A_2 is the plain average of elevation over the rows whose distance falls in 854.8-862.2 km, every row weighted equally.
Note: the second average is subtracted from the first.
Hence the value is -0.66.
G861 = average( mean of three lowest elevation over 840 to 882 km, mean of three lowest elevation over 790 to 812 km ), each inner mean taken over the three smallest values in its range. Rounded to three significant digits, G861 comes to 7.38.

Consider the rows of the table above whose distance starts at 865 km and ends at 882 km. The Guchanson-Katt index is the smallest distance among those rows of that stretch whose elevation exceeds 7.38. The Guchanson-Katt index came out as 866.0 km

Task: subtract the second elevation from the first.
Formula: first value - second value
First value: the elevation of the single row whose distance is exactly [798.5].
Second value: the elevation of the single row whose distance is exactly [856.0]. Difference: -0.30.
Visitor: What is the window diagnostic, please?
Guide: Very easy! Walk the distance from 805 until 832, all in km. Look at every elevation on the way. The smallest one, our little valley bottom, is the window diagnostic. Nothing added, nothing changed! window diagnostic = 7.116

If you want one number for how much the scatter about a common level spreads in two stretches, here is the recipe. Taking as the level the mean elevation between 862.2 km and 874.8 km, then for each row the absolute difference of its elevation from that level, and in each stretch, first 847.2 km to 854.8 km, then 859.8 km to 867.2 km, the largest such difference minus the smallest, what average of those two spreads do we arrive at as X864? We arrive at 0.326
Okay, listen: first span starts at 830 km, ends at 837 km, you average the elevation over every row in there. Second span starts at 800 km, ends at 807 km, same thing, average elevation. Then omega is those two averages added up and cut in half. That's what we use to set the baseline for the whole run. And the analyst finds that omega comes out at 7.70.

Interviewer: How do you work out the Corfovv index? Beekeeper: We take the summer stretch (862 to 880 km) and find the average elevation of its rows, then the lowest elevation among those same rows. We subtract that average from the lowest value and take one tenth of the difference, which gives -0.08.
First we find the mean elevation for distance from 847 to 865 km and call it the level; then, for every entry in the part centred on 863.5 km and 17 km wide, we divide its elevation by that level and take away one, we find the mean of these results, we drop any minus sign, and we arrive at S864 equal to 0.023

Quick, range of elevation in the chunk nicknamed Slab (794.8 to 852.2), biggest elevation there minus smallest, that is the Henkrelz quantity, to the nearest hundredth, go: 1.47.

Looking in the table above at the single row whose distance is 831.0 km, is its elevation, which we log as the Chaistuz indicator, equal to 7.116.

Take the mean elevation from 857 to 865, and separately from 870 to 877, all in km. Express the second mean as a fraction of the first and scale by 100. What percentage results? 96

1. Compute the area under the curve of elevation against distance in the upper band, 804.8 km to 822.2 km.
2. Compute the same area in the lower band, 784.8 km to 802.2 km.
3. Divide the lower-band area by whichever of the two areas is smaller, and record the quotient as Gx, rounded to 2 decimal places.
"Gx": 1.00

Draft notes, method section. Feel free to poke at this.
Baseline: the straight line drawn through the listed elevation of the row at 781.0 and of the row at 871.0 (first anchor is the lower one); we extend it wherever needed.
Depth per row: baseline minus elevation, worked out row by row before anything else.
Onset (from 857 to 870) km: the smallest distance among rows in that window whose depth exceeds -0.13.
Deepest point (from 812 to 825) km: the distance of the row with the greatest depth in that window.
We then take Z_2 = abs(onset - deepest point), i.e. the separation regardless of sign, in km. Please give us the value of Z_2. 40.0 km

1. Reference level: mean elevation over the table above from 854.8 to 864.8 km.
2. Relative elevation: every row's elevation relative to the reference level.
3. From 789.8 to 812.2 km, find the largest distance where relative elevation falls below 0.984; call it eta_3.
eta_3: 798.5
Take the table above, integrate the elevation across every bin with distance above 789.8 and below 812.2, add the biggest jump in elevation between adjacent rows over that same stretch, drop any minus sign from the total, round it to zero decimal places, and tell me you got 182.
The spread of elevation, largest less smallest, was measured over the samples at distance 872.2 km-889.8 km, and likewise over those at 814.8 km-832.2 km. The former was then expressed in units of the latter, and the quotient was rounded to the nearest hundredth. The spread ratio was 0.61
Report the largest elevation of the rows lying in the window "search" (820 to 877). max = 8.193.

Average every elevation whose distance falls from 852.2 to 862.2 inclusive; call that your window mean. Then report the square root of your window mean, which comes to 2.82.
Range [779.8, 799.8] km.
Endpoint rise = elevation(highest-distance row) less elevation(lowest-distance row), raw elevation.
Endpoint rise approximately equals 1.2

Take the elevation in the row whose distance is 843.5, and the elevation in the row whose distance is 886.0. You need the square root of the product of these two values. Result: 7.11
